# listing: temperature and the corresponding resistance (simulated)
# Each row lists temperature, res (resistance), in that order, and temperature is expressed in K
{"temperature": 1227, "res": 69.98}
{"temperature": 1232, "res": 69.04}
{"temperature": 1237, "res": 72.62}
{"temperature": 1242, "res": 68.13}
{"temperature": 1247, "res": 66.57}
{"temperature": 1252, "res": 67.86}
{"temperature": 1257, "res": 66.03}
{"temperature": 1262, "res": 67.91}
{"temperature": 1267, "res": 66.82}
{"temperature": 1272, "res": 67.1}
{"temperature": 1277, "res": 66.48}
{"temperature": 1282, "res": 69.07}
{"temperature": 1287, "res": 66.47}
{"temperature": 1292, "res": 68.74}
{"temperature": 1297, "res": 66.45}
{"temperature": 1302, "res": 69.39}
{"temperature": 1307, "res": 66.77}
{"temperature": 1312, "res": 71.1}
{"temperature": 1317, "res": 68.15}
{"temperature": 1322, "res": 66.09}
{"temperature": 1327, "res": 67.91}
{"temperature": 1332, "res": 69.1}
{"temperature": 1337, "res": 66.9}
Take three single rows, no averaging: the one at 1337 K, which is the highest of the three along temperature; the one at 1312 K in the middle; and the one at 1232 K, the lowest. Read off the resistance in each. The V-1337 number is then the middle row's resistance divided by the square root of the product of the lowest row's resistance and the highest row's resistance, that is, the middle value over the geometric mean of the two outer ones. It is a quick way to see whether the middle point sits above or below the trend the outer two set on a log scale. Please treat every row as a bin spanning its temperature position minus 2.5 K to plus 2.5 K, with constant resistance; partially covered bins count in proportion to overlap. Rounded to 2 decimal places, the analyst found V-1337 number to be 1.05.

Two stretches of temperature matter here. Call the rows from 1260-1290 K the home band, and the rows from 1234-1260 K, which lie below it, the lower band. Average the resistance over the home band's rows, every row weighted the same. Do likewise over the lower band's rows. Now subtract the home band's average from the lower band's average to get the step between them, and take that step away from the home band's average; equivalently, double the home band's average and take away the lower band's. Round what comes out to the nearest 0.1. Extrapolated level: 66.4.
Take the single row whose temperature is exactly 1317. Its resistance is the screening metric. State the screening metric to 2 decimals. 68.15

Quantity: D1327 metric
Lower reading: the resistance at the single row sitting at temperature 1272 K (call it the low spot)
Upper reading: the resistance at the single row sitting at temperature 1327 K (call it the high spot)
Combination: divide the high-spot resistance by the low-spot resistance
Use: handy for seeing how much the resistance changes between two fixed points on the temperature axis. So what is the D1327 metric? 1.01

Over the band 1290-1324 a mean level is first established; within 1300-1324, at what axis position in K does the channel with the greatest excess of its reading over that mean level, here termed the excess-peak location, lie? 1312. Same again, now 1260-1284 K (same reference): 1282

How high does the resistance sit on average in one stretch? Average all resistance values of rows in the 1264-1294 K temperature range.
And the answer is 67.4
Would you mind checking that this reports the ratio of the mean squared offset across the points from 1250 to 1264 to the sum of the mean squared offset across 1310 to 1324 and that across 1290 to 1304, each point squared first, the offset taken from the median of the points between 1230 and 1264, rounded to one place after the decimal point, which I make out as 0.2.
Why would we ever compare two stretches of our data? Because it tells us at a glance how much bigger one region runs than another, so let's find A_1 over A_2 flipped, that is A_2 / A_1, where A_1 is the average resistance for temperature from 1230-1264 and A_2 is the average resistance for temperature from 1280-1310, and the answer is 0.99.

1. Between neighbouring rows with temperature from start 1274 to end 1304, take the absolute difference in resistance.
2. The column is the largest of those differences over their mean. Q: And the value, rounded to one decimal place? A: 1.2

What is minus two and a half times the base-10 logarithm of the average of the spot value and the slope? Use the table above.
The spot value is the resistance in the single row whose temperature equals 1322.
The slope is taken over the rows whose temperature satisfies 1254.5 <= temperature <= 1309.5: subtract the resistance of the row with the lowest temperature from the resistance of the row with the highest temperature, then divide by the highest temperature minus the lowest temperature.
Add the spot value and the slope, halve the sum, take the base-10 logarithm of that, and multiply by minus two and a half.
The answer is -3.80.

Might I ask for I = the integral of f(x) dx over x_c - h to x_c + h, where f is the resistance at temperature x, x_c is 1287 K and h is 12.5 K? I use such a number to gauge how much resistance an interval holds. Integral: 1686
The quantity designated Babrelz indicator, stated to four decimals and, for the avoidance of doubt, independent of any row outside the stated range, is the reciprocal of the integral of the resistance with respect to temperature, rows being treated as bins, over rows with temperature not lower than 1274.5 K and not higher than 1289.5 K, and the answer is 0.0010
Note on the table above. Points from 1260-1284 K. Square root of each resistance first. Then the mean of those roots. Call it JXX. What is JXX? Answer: 8.21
